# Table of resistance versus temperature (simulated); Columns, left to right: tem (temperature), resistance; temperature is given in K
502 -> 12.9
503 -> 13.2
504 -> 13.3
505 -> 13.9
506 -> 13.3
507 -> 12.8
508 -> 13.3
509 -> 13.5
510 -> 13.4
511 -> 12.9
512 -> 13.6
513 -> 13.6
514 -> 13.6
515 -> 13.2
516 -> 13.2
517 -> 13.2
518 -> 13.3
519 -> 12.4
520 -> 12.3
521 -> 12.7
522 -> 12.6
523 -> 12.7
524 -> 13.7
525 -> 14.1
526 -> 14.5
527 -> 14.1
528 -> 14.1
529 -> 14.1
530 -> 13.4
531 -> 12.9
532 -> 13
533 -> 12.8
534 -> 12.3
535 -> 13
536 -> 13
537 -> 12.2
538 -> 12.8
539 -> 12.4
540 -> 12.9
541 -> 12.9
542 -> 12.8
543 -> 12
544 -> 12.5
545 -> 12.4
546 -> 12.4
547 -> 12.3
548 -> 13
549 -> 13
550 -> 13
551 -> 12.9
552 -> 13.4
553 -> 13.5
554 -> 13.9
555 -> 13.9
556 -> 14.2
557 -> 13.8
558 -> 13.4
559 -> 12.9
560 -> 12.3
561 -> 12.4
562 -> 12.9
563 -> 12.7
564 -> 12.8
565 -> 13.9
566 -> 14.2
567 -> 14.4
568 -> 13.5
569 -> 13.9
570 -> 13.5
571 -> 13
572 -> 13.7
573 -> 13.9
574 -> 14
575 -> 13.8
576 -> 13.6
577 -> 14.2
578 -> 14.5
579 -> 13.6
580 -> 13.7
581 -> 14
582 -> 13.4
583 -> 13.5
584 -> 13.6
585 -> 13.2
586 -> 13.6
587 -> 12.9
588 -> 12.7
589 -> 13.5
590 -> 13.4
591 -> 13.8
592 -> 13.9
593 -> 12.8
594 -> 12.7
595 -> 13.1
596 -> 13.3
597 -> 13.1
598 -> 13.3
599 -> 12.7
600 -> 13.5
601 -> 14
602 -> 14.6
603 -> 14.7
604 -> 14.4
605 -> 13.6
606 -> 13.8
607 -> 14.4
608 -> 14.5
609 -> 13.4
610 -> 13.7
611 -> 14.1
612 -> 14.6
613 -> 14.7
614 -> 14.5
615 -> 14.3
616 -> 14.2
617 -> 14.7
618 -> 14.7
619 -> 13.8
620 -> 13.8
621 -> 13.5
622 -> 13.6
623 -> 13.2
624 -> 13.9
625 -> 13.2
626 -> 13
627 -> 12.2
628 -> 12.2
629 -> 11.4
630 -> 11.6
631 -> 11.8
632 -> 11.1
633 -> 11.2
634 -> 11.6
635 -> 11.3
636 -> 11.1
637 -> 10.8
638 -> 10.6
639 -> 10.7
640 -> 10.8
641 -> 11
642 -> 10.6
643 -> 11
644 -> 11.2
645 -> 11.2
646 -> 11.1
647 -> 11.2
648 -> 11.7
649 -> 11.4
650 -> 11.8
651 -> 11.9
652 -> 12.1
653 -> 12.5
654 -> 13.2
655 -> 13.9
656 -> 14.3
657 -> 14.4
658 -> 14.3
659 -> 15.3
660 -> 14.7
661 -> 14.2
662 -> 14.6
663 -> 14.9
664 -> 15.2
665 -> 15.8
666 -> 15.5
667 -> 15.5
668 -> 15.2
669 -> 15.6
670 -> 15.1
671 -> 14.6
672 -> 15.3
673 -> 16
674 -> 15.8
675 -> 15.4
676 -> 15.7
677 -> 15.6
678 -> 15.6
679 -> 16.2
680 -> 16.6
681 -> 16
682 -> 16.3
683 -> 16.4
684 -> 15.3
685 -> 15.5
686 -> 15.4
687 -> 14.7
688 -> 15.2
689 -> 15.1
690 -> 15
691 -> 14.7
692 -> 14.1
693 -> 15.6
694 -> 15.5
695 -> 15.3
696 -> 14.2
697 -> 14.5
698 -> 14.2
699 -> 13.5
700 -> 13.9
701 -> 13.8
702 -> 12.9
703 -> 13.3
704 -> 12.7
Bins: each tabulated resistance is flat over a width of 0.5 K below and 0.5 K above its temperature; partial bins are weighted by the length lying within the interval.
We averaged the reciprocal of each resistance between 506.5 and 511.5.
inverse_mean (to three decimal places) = 0.076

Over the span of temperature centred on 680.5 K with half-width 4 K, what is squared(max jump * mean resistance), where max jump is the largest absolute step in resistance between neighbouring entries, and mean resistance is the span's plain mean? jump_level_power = 310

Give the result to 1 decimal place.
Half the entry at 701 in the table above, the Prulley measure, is 6.9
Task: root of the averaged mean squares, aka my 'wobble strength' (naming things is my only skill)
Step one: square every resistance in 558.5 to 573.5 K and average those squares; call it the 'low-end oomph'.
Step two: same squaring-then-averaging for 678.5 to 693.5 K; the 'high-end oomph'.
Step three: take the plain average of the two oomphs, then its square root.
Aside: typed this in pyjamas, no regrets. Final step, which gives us 14.5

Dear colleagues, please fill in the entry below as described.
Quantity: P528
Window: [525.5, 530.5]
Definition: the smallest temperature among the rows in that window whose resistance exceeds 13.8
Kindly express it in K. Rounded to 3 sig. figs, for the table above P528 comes 526 K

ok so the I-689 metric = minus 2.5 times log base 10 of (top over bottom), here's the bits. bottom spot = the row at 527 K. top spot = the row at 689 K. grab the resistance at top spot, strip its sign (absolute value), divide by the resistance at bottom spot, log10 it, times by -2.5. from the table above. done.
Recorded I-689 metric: -0.07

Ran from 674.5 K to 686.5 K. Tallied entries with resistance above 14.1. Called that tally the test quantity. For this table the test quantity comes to 12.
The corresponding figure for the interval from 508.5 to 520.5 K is 0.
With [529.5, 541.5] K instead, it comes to 0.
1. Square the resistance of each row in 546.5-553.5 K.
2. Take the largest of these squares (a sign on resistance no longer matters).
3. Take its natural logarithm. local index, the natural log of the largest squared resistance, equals 5.21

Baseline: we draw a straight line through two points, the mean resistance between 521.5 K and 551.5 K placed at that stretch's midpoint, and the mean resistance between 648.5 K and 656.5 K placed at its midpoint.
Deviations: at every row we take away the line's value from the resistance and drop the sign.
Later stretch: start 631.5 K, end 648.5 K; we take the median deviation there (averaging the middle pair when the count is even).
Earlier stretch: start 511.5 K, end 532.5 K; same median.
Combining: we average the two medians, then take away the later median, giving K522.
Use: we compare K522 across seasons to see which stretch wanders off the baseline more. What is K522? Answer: -0.53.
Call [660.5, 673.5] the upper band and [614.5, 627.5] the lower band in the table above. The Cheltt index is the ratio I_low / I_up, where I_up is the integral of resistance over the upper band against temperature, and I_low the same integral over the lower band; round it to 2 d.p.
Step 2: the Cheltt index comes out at 0.90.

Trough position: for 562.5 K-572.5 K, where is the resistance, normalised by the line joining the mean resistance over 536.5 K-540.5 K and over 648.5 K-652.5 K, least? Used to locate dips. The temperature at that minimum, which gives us 563 K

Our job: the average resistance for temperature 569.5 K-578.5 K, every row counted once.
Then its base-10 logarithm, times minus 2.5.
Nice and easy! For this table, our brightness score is -2.85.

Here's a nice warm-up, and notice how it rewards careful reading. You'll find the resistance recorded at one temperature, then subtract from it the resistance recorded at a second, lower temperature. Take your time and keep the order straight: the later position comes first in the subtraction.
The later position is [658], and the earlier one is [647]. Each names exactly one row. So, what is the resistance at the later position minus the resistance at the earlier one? 3.1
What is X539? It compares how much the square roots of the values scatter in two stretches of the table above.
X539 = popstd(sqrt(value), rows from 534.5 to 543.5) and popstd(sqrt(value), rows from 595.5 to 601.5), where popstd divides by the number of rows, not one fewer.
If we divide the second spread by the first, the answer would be 1.1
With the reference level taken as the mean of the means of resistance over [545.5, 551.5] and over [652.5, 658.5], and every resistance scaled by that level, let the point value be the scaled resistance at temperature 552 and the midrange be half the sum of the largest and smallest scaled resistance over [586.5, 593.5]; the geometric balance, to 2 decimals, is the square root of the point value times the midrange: 1.01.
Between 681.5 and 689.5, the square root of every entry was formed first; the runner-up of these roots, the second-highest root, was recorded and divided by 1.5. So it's 2.69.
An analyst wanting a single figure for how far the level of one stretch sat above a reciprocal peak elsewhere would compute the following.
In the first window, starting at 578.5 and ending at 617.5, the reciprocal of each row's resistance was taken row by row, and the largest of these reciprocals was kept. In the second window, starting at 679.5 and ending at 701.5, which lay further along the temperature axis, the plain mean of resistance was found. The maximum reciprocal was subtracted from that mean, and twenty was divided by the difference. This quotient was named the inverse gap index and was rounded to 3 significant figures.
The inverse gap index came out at 1.34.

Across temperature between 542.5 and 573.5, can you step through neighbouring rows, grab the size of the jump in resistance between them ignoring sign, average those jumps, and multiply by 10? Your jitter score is 3.4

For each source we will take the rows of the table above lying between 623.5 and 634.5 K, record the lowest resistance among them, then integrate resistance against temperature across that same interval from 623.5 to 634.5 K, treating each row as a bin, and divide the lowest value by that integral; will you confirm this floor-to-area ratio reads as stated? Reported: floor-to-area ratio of 0.083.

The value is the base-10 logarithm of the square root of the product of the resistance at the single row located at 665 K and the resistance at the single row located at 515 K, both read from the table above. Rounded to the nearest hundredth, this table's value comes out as 1.16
